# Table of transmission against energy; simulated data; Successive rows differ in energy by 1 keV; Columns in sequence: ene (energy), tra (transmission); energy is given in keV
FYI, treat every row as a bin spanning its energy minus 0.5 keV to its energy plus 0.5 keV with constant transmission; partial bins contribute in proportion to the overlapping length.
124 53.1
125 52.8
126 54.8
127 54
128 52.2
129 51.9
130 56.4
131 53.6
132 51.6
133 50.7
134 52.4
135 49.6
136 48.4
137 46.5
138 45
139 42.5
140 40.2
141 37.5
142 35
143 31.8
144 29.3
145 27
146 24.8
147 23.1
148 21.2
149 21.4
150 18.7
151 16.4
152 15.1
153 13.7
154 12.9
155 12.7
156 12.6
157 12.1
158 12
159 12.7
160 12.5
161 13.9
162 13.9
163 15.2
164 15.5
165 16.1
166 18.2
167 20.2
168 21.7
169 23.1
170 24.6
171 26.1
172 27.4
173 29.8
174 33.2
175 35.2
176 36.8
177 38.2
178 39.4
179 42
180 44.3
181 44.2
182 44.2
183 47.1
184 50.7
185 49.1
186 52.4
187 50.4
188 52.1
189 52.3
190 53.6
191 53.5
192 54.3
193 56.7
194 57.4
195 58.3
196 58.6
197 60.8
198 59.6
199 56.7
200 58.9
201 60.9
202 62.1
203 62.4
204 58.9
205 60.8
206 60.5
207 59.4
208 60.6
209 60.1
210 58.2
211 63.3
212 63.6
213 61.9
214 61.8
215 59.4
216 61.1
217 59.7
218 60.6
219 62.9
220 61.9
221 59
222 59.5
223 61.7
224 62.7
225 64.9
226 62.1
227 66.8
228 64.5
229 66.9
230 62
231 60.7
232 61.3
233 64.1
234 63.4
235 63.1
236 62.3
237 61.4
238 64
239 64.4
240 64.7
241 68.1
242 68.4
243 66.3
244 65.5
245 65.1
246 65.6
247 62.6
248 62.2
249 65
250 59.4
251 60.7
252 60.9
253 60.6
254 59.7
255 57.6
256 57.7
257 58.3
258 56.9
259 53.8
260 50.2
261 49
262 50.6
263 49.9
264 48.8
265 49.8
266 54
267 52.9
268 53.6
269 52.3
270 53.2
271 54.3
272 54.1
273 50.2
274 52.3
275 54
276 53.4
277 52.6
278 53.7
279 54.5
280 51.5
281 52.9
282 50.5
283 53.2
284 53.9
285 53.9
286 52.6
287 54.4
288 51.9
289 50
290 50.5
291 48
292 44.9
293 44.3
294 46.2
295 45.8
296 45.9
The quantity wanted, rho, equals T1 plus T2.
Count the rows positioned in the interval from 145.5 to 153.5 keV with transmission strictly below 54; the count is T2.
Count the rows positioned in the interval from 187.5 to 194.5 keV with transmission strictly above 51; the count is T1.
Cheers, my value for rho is 15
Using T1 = 7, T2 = 8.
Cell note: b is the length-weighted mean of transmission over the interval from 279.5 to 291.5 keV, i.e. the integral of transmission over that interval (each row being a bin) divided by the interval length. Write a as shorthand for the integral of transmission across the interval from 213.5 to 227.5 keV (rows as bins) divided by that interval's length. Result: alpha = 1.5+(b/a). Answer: 2.3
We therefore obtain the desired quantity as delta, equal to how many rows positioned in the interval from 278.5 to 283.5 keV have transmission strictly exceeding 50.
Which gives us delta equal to 5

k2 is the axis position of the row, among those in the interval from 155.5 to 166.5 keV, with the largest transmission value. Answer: 166 keV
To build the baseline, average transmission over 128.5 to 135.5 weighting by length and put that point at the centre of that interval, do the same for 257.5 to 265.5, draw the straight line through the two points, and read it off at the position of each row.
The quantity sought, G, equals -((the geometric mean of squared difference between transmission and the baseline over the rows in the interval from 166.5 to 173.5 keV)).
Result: -734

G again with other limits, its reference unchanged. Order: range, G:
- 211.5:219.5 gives -95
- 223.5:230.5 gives -161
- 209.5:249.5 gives -129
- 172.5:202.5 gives -23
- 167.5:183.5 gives -221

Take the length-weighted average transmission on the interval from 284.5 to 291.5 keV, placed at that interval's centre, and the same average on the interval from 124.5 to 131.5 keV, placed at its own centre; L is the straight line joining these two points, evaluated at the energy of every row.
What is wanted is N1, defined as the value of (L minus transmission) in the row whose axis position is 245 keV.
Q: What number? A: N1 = -13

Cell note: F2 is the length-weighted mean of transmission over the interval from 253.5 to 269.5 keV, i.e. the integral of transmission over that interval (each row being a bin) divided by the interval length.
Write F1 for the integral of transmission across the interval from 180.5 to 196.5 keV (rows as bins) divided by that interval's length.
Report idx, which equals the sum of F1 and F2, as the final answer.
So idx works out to 106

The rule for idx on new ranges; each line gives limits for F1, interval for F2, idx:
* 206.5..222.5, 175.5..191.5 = 108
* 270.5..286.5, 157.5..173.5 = 72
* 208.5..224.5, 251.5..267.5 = 116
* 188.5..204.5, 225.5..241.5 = 122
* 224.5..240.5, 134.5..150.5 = 97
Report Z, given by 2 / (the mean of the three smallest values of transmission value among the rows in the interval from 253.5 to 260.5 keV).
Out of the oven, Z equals 0.037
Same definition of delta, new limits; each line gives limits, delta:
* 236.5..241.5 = 5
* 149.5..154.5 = 0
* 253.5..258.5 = 5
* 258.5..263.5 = 3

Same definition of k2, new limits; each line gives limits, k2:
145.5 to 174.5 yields 174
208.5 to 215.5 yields 212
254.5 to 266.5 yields 257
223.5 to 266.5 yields 242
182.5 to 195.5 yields 195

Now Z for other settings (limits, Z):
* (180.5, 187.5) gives 0.044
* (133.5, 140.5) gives 0.047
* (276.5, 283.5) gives 0.039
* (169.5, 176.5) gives 0.077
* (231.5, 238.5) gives 0.032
